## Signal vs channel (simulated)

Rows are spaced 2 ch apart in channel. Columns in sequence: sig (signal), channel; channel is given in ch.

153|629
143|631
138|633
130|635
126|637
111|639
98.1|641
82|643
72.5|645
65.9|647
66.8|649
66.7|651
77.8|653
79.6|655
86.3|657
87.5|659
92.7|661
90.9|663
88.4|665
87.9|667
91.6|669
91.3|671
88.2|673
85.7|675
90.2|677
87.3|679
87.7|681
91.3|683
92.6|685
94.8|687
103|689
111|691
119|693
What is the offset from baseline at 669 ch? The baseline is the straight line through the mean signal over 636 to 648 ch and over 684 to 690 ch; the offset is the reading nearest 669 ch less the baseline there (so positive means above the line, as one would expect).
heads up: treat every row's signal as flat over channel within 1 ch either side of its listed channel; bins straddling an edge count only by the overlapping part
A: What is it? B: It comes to -3.5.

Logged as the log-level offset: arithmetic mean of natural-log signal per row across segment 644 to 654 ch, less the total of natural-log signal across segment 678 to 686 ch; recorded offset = -13.7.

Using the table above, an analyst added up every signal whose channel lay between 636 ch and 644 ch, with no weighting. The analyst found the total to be 417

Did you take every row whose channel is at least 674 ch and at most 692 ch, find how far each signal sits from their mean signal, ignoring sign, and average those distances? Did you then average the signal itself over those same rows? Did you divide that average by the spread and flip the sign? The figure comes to -15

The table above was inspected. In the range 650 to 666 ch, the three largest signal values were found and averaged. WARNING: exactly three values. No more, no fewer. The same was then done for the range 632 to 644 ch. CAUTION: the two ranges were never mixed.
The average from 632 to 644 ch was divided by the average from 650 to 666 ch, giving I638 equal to 1.4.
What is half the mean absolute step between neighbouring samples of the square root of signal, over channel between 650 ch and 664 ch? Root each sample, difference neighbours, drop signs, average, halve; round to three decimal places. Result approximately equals 0.130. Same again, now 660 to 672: 0.046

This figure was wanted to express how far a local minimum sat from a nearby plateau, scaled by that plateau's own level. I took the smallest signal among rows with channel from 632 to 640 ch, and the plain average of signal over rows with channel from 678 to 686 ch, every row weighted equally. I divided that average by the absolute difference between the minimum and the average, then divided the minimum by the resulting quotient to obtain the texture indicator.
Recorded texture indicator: 26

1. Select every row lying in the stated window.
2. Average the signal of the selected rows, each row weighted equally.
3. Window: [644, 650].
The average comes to 68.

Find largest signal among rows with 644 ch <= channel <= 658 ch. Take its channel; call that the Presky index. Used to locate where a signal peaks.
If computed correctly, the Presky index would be 657 ch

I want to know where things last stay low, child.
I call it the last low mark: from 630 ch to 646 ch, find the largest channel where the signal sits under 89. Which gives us 645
